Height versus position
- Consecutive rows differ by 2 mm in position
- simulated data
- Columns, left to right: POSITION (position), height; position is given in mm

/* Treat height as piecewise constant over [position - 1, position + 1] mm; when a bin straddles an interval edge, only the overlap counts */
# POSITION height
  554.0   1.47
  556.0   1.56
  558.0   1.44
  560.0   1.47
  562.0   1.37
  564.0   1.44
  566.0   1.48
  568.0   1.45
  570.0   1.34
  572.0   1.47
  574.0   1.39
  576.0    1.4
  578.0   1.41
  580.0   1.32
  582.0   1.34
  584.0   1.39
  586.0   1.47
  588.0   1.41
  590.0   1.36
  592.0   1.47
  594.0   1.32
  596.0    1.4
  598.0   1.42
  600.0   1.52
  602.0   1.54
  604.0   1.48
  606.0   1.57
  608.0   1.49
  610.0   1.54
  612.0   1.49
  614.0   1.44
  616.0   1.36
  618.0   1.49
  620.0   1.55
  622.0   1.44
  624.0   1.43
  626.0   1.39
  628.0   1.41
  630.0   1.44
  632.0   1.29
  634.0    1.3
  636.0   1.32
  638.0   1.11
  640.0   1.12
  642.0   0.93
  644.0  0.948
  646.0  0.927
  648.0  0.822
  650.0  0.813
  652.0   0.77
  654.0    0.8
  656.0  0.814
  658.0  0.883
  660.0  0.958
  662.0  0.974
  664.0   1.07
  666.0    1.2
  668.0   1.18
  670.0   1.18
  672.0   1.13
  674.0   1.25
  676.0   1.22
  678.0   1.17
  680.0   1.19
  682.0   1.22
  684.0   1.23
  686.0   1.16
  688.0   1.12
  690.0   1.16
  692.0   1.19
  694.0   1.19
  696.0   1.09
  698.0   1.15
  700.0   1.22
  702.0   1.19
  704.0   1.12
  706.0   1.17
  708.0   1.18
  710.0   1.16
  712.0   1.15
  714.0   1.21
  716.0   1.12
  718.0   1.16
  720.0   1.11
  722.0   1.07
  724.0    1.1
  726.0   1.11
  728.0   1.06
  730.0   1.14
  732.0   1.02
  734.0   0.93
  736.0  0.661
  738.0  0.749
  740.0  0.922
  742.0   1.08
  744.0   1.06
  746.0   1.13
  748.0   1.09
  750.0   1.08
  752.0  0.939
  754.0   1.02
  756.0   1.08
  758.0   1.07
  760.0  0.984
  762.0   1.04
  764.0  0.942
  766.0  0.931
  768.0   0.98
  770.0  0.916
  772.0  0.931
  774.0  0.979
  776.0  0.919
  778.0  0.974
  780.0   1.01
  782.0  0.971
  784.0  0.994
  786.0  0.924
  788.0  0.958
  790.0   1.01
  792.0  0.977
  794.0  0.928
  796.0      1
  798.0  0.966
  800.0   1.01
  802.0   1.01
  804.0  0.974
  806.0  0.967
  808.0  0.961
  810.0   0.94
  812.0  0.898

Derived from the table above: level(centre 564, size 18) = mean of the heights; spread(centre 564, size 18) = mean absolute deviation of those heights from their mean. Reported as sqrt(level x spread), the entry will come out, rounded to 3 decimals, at 0.251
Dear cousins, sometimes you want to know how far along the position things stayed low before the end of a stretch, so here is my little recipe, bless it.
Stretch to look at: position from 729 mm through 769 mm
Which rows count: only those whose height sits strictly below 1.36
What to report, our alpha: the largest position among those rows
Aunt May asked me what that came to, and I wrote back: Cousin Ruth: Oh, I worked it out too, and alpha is 768.0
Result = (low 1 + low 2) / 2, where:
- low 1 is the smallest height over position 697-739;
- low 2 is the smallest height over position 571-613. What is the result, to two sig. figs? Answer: 0.99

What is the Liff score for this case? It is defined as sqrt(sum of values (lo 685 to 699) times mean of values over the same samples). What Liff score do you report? 3.05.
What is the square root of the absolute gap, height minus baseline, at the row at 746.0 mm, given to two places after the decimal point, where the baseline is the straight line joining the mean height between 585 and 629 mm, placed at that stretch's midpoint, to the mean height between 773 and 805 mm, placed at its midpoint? 0.20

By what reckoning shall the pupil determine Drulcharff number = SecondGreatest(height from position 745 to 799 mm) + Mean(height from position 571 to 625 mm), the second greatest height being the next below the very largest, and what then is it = 2.53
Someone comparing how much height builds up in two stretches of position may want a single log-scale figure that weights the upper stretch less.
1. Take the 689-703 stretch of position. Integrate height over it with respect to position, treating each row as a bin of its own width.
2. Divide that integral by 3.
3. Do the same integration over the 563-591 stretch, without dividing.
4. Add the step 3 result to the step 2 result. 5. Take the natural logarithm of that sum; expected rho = 3.80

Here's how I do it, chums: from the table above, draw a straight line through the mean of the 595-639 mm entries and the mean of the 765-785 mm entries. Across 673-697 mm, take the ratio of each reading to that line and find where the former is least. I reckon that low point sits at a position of 696.0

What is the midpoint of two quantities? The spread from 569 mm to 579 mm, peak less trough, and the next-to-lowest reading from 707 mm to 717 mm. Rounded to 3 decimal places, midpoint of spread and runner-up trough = 0.640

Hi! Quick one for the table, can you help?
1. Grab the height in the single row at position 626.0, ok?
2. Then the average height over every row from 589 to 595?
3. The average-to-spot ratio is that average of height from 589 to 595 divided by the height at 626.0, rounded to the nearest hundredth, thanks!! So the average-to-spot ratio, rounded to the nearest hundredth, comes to 1.00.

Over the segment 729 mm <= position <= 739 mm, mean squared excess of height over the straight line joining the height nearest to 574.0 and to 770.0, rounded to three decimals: 0.039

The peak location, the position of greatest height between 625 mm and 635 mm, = 630.0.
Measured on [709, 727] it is 714.0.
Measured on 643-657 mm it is 644.0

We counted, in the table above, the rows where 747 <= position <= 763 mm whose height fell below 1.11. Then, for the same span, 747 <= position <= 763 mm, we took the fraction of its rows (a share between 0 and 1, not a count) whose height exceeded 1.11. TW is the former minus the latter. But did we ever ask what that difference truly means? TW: 8.0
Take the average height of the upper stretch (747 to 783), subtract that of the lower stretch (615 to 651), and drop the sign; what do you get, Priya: 0.24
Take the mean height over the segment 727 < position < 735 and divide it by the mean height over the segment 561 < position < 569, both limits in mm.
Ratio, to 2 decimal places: 0.72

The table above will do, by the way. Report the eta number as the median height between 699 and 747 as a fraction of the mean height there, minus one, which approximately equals 0.04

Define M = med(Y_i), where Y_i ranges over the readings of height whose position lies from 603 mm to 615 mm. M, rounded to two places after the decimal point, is 1.49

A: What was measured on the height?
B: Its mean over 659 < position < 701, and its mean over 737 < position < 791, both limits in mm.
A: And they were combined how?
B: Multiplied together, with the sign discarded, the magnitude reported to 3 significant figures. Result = 1.14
